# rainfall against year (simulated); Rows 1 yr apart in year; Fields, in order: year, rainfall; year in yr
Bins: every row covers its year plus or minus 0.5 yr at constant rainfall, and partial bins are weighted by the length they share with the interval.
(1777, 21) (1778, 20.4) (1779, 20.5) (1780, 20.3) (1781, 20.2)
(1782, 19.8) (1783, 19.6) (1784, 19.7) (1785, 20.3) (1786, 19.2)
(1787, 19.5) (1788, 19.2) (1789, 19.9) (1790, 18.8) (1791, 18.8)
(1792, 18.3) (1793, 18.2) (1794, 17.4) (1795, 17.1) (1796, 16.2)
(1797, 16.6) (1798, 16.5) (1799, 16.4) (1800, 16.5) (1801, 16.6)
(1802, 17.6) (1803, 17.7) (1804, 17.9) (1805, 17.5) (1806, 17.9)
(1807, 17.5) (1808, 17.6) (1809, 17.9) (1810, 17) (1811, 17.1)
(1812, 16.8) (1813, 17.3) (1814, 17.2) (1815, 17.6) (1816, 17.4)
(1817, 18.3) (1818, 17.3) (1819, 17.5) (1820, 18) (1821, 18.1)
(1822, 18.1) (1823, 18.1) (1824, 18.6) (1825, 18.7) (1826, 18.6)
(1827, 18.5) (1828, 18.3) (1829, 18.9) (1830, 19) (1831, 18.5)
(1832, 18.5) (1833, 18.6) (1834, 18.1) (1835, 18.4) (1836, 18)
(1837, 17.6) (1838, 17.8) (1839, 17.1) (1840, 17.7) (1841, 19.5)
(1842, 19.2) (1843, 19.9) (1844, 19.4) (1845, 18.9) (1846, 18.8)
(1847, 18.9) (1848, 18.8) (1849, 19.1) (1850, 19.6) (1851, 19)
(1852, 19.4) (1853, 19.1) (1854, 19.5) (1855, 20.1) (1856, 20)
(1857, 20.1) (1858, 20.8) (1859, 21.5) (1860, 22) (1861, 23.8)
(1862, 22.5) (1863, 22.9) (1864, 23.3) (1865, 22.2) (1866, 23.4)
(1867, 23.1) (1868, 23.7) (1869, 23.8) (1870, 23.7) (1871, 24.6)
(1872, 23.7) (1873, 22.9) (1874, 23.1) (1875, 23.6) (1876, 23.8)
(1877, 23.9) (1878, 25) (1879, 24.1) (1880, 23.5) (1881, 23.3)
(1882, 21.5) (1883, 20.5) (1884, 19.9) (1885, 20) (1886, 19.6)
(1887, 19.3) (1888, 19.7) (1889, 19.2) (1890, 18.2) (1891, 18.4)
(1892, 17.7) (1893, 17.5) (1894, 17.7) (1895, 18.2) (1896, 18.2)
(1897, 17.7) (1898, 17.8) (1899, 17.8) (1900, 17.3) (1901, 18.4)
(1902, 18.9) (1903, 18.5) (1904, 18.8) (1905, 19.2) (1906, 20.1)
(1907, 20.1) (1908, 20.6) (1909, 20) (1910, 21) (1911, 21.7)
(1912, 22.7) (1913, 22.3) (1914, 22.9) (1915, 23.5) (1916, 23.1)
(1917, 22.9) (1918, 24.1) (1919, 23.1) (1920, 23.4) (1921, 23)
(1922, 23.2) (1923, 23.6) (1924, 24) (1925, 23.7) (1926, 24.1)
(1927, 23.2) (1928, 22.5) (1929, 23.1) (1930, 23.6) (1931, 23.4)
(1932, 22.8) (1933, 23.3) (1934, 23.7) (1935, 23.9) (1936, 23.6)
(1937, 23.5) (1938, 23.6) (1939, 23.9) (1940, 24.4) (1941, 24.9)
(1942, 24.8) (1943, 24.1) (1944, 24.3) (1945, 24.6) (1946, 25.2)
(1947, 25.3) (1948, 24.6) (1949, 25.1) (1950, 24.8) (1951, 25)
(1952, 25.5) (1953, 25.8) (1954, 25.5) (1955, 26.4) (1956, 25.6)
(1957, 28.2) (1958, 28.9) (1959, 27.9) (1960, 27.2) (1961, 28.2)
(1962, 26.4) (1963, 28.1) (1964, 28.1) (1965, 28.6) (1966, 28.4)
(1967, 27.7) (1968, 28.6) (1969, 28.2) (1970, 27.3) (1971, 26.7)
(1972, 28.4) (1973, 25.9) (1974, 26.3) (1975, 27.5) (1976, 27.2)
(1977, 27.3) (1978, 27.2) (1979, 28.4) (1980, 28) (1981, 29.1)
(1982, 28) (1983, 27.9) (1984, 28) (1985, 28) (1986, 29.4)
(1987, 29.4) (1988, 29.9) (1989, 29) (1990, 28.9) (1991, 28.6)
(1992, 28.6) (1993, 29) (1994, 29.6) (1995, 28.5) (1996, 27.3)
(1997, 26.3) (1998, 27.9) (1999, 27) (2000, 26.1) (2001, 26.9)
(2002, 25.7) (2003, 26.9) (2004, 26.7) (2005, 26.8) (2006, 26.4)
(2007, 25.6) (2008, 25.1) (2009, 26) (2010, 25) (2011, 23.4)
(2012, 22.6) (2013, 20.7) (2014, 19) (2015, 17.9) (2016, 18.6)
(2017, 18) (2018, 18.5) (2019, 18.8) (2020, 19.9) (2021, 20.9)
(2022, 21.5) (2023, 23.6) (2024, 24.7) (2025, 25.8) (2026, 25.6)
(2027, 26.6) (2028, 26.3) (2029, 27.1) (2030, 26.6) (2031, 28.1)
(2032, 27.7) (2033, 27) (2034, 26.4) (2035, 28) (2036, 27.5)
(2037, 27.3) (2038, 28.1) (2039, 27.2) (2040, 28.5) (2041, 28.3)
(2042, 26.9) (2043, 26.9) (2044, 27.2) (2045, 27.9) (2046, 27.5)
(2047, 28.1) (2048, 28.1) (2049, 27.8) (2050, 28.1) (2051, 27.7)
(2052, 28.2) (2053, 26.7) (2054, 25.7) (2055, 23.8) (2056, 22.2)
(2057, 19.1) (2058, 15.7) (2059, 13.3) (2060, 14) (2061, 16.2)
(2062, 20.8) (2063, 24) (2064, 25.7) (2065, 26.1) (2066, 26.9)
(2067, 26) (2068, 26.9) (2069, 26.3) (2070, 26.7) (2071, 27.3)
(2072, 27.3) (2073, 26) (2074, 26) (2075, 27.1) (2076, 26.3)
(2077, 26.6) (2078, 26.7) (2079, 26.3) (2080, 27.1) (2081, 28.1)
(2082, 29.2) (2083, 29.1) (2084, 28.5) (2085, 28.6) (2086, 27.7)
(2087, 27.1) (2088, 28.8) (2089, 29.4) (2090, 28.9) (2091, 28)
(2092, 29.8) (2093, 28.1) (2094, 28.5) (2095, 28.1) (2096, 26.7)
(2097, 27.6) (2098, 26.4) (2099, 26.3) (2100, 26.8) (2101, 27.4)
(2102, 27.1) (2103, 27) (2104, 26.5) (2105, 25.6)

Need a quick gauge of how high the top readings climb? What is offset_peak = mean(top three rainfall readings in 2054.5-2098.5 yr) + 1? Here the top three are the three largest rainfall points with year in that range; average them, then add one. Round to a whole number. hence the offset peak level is 30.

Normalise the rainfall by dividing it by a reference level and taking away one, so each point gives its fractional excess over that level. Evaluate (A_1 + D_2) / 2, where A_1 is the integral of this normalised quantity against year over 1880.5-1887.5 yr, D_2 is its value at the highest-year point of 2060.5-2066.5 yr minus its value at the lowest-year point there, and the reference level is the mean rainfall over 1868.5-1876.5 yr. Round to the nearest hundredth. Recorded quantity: -0.23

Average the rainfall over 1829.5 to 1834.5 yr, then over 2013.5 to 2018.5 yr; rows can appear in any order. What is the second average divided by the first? 1.0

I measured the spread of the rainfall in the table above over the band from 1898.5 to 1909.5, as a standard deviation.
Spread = 1.0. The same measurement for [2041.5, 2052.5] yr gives 0.5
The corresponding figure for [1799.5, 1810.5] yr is 0.5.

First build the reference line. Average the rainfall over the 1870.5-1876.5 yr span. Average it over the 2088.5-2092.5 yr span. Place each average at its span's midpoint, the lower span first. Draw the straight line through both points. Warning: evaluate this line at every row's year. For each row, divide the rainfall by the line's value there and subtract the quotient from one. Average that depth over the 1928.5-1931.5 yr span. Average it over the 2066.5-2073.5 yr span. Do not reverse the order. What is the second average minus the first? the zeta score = 0.00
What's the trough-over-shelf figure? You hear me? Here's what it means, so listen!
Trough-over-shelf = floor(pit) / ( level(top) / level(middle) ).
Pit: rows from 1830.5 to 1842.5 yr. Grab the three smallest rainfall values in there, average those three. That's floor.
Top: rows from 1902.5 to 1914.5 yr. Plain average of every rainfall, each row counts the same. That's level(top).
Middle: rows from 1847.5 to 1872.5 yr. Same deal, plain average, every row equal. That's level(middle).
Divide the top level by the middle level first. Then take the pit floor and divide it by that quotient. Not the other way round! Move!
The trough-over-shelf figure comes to 18.3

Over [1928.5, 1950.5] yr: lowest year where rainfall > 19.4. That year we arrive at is 1929 yr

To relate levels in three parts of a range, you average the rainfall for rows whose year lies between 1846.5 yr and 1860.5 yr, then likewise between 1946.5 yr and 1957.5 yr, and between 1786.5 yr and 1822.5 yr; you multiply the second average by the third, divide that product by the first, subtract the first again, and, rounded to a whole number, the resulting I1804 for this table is 3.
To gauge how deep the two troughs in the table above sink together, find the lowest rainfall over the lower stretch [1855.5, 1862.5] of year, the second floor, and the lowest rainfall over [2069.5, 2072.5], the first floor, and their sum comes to 47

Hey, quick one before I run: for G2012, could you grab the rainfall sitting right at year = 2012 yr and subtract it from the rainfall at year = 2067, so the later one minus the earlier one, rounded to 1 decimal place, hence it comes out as 3.4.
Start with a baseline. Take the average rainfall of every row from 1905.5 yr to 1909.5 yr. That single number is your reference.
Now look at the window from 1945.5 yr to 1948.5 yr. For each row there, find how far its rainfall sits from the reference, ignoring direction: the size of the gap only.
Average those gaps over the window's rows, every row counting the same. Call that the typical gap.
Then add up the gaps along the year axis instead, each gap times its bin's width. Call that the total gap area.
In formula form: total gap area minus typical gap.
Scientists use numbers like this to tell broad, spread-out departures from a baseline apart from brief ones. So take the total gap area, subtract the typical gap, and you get 10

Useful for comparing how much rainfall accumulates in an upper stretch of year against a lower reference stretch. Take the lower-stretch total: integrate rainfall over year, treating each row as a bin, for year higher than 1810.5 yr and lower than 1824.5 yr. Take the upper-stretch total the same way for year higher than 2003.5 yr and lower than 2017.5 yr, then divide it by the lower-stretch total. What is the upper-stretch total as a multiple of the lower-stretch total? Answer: 1.30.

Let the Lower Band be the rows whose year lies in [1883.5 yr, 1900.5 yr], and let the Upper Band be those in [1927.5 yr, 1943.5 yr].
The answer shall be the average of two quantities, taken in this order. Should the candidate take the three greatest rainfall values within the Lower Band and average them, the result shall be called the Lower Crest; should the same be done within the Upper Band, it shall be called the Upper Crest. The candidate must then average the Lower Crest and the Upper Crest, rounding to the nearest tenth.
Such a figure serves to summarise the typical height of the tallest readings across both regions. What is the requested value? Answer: 22.3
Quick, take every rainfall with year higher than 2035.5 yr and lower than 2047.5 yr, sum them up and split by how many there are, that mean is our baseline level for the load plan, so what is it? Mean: 28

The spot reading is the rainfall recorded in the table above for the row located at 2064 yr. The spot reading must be 25.7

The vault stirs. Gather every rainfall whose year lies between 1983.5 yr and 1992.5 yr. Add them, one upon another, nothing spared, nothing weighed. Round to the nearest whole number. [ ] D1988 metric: 260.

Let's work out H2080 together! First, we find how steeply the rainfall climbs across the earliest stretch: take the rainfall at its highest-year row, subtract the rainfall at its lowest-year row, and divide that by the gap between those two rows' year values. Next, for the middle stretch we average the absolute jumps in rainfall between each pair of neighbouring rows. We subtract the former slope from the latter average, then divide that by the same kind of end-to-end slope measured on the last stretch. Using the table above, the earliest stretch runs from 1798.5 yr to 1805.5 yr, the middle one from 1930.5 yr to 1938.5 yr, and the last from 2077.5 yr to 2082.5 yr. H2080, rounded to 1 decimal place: 0.2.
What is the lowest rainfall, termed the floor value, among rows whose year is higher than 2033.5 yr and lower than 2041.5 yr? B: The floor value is 26.4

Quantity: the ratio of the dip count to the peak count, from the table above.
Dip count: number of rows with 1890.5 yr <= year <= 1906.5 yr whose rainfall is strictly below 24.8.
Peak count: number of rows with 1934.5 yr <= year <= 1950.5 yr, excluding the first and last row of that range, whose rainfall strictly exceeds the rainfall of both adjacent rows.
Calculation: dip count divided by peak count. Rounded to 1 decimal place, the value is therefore 5.3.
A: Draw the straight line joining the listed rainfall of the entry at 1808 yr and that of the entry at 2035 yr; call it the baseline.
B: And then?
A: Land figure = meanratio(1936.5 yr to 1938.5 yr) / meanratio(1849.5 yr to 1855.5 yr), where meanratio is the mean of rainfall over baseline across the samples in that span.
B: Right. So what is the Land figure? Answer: 1.01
